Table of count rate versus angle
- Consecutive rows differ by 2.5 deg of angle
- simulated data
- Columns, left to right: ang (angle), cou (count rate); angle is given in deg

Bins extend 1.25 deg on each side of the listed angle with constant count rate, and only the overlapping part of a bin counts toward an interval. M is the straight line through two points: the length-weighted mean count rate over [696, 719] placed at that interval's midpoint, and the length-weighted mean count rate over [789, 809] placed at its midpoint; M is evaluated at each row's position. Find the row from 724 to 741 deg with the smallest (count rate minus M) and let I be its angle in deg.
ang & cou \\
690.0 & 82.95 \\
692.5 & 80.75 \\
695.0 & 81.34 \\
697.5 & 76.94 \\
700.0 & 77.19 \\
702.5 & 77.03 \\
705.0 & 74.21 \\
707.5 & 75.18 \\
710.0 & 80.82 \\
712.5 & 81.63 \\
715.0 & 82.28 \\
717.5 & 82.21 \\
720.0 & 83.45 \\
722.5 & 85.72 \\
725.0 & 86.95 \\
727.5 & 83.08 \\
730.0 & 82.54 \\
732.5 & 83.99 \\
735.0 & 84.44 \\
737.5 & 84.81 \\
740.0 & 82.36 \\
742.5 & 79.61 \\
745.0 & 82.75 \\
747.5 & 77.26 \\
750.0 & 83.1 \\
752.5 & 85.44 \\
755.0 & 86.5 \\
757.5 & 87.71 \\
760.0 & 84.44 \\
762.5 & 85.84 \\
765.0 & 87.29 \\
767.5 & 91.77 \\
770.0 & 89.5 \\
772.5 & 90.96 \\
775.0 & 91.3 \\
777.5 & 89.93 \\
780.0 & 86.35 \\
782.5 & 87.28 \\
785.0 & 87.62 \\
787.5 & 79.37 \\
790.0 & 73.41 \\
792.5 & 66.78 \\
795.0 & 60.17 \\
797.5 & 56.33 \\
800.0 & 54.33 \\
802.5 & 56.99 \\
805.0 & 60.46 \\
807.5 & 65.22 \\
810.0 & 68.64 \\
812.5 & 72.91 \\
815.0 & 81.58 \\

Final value 730.0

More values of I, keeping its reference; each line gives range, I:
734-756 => 747.5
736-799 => 797.5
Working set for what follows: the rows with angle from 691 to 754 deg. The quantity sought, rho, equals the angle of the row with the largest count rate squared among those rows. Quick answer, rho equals 725.0 deg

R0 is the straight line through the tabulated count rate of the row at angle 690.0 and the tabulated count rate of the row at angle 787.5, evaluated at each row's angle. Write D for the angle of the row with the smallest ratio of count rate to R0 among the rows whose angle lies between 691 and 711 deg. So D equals 705.0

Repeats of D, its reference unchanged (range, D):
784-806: 800.0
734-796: 795.0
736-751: 747.5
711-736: 712.5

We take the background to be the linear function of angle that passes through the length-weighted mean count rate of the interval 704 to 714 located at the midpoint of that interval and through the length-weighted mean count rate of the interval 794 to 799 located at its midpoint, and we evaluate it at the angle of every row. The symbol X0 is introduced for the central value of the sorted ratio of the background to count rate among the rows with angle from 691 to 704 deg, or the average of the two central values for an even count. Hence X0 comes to 1.03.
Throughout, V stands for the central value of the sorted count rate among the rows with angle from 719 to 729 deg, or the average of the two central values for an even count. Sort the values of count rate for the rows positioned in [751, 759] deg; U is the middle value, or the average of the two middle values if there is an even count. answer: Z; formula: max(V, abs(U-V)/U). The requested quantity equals 84.6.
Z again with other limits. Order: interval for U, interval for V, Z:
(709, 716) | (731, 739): 84.4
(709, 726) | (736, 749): 82.4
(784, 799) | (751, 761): 86.0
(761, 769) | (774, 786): 87.6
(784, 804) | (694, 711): 77.0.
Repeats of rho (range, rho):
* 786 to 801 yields 787.5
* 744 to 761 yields 757.5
